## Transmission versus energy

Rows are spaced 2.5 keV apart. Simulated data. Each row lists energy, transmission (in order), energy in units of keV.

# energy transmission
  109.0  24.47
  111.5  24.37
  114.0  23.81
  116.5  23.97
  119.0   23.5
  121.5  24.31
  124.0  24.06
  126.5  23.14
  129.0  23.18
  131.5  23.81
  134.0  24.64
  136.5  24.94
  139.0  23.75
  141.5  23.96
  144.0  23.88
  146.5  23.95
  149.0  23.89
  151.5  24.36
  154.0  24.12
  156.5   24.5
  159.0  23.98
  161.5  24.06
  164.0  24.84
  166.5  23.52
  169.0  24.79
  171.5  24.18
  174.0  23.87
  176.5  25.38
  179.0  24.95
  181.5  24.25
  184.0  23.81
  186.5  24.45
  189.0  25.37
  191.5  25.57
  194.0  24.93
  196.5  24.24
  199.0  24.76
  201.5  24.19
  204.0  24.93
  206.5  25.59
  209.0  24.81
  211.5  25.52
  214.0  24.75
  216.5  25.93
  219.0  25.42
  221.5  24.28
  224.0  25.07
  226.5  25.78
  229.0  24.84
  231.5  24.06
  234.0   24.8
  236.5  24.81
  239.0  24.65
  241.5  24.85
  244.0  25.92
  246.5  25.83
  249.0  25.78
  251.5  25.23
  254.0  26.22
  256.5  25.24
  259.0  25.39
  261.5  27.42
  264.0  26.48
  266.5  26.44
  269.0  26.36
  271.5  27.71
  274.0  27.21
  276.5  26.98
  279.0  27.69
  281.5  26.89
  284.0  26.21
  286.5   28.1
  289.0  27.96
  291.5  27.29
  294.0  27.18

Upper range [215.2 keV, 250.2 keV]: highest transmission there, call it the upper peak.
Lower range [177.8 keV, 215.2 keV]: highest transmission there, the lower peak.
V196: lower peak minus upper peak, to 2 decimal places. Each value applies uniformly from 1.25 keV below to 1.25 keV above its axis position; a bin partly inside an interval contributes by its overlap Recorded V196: -0.34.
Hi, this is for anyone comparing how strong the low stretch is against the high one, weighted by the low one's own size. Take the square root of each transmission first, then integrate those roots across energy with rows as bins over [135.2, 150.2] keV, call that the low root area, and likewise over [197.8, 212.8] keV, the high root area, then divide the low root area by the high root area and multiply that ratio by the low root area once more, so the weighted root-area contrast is 72.2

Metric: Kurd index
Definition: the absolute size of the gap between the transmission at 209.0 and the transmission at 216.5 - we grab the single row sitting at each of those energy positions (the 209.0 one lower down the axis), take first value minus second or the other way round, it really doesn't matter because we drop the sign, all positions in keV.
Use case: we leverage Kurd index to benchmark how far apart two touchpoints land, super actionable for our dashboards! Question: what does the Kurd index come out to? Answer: 1.1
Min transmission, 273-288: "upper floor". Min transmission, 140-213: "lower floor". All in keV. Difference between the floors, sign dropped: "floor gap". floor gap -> 2.7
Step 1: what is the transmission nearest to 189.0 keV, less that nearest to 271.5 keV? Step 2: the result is -2.3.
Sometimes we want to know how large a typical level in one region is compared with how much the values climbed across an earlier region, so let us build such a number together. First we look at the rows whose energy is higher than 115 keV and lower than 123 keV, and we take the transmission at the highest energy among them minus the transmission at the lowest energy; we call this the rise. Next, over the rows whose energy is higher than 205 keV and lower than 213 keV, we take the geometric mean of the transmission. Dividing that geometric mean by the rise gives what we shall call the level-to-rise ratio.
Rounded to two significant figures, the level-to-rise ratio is 74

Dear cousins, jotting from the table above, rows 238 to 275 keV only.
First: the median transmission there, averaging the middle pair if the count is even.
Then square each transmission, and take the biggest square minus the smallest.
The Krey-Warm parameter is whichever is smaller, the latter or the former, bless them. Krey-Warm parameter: 25.9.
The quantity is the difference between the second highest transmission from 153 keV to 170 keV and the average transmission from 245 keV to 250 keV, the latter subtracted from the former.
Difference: -1.0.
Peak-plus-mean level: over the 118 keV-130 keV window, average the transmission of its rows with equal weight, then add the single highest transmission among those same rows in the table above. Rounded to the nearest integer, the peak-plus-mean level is 48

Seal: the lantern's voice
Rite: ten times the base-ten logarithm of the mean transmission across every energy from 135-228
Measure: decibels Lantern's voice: 13.9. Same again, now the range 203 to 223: 14.0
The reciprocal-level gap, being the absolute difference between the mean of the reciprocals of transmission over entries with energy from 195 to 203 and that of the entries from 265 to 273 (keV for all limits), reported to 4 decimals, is 0.0037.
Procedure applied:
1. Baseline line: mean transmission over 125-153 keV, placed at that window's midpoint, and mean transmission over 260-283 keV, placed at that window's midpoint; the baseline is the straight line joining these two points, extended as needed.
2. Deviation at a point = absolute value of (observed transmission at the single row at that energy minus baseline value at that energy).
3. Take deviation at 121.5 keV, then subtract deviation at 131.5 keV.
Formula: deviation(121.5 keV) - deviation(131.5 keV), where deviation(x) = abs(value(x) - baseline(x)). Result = 0.73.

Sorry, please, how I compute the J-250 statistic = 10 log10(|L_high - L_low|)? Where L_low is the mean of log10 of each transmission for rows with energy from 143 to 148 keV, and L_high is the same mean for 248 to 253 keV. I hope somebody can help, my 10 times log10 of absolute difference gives -15.5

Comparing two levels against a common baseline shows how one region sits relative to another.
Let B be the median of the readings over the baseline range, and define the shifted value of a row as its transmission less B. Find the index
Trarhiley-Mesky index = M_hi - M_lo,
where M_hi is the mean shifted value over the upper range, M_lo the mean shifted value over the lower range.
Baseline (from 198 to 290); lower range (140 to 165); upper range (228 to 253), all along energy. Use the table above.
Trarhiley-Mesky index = 0.9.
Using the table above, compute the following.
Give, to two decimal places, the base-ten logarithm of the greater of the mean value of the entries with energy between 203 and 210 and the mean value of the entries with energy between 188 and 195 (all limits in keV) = 1.40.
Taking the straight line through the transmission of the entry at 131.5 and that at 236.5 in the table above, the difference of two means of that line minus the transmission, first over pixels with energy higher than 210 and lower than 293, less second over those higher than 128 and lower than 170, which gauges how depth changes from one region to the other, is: -0.9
